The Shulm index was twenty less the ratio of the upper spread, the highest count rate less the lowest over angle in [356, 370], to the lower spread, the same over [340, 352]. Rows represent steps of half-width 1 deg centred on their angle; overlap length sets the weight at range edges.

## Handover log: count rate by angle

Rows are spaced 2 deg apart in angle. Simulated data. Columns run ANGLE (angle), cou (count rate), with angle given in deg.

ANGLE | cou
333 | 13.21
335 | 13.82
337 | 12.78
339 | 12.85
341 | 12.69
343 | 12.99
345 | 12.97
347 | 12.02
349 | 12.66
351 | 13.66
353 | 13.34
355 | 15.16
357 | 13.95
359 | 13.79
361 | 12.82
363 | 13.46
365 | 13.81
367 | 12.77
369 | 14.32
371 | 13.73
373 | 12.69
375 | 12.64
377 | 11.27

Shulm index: 19.1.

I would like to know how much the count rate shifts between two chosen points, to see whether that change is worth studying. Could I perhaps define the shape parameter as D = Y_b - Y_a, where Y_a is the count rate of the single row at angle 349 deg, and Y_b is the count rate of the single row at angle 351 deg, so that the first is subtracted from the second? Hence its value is 1.0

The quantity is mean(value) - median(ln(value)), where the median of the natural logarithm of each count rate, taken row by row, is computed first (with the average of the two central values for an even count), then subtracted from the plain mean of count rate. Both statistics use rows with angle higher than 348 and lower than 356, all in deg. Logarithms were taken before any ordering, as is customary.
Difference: 11.1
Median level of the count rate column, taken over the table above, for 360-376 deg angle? 13.1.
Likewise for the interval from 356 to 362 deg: 13.8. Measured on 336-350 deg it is 12.8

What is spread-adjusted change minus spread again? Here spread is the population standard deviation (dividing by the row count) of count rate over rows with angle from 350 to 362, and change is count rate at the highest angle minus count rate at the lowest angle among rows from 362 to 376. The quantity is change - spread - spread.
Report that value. -2.2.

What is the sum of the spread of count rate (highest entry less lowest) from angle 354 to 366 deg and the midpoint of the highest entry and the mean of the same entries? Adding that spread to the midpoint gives 16.8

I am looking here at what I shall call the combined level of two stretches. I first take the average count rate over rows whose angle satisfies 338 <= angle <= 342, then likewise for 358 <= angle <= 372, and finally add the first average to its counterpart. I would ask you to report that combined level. 26.3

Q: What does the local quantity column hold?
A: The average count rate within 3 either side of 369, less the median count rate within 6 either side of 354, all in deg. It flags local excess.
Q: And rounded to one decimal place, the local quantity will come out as -0.1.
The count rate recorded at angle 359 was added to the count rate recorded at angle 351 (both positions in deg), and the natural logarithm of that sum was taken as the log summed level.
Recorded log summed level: 3.31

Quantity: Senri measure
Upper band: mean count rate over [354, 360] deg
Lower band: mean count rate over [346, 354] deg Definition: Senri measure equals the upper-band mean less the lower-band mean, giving 1.4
